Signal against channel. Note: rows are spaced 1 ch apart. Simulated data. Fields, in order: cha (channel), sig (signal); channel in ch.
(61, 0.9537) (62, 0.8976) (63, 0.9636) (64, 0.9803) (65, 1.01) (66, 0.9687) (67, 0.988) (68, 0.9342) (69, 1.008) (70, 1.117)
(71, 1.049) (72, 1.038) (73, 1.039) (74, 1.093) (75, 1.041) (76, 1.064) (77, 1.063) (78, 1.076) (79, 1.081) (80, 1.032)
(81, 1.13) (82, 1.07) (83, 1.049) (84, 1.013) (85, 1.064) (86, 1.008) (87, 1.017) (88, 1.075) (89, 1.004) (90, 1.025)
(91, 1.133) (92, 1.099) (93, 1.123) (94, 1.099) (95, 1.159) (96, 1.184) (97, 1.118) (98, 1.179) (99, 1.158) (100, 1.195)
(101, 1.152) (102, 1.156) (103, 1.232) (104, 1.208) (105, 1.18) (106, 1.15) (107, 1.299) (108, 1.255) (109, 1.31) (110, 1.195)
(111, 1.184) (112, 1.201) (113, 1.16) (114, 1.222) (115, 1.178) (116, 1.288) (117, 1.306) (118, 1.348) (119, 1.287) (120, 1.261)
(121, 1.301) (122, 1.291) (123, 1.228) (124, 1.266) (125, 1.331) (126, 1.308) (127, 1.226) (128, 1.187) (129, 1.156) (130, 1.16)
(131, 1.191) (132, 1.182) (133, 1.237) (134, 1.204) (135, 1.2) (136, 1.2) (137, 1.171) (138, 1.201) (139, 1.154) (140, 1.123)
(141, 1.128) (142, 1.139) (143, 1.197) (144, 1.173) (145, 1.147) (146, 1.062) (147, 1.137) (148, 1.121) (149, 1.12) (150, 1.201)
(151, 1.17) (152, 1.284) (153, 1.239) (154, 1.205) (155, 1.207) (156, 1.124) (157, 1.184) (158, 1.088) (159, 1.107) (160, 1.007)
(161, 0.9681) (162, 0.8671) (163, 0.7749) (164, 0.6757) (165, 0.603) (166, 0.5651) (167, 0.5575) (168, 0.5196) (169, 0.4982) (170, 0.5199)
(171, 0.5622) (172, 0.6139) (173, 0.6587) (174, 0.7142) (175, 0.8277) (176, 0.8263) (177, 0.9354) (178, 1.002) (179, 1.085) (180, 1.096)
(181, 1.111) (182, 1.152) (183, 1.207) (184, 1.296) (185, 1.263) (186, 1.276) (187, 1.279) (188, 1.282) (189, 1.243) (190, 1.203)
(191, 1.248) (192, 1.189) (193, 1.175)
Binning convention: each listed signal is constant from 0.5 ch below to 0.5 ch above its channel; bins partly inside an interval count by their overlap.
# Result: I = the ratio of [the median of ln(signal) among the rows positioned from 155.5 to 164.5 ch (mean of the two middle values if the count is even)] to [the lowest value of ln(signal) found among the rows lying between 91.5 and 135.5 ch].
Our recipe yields 0.1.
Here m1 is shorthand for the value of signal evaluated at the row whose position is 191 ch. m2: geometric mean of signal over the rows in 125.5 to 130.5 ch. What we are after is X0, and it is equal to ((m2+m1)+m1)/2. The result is 1.85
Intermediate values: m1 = 1.248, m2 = 1.21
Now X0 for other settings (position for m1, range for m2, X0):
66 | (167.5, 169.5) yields 1.22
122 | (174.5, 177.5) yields 1.72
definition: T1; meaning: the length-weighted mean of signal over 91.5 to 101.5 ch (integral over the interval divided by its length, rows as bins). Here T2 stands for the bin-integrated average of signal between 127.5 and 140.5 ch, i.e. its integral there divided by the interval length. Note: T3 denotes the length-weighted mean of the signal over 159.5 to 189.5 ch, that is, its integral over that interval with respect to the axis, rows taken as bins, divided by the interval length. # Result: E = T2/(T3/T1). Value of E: 1.5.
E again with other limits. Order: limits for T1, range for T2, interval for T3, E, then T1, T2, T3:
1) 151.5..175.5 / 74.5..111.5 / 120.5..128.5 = 0.8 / 0.85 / 1.12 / 1.27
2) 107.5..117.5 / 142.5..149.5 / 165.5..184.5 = 1.7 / 1.23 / 1.14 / 0.83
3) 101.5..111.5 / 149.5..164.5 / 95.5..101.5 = 1.1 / 1.22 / 1.07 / 1.16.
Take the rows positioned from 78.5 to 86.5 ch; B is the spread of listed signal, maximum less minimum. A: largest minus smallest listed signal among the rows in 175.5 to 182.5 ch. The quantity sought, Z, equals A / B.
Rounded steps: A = 0.33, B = 0.12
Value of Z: 2.7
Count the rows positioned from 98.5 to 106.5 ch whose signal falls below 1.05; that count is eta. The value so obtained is 0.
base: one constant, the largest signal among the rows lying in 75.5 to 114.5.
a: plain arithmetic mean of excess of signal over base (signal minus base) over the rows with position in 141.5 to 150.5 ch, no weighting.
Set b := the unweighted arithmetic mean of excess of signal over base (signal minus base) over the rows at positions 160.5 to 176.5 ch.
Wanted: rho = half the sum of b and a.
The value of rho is -0.40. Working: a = -0.17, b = -0.64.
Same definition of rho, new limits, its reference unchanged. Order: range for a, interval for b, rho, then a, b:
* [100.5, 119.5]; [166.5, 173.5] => -0.42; -0.08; -0.75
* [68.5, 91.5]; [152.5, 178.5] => -0.36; -0.25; -0.47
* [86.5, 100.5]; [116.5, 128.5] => -0.11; -0.20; -0.03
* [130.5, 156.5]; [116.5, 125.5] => -0.08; -0.14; -0.02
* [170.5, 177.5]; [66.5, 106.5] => -0.40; -0.58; -0.22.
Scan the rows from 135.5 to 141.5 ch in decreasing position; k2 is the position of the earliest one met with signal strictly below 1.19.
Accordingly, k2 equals 141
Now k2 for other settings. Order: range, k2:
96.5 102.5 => 102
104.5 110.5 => 106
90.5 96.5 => 96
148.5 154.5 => 151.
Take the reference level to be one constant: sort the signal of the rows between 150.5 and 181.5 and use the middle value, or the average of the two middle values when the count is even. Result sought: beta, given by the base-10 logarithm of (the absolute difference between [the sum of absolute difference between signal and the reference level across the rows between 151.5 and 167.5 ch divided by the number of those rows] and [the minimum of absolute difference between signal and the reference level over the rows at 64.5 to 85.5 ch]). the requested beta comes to -0.6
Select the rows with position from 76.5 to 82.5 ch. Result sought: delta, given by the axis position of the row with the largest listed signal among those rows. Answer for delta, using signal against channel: 81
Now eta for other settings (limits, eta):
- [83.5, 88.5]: 3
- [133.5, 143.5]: 0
